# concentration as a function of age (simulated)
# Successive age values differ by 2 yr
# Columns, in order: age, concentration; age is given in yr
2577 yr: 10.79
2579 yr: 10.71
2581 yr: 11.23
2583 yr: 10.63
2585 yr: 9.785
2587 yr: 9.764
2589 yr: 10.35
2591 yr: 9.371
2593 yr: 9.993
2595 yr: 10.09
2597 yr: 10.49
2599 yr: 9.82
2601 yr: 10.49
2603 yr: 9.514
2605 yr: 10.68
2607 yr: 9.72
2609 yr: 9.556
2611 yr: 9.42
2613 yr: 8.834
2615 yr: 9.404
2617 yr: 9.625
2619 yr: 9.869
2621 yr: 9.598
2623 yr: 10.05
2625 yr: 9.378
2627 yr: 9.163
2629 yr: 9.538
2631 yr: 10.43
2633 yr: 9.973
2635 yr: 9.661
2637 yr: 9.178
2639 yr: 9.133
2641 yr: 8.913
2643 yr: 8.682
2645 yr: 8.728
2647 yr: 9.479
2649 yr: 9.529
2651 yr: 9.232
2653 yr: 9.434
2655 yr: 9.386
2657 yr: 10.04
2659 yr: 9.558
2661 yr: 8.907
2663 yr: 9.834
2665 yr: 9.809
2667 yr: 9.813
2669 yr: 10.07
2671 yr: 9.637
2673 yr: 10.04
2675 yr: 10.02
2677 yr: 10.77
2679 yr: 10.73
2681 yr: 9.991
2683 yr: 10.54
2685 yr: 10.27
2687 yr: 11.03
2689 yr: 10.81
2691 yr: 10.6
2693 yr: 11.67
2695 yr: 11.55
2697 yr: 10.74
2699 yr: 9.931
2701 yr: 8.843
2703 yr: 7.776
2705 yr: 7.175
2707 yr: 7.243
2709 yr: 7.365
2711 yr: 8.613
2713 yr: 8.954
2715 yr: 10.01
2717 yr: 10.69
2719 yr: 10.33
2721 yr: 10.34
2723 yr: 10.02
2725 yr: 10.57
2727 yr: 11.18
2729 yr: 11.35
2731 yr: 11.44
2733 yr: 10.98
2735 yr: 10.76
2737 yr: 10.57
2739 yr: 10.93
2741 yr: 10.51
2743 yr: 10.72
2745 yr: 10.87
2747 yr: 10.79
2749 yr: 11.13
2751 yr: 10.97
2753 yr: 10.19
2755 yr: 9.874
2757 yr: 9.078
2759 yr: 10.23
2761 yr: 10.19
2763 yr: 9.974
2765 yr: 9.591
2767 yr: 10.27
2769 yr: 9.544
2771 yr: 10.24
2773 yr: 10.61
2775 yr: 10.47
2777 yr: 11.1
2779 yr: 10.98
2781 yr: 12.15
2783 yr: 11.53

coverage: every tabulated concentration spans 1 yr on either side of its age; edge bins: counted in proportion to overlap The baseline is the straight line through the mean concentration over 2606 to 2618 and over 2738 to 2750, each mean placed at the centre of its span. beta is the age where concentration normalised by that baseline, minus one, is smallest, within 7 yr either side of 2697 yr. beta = 2703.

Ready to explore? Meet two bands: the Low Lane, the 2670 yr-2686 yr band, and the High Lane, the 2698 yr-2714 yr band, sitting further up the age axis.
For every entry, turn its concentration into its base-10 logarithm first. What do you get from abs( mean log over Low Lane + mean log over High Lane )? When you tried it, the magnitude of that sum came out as 1.92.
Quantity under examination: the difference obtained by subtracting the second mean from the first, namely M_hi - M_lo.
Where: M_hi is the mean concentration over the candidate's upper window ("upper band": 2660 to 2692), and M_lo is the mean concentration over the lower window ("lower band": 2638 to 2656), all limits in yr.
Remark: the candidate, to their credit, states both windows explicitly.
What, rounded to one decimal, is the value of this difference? 1.0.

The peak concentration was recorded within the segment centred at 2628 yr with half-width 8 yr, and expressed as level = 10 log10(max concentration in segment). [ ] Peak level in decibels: 10.18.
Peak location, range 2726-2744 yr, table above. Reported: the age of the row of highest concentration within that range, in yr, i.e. 2731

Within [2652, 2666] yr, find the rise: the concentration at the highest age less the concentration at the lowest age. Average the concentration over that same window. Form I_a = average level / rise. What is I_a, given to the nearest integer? 26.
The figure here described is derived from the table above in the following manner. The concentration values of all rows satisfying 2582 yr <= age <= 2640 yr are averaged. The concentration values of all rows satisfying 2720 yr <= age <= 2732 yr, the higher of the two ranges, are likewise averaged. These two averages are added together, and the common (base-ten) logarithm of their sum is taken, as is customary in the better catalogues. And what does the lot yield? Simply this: 1.31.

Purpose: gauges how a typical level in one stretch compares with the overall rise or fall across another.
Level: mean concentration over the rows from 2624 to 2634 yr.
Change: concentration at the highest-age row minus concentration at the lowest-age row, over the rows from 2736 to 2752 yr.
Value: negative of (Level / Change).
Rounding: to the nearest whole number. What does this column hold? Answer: -24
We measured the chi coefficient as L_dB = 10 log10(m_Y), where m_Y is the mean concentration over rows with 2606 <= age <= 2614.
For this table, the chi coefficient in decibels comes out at 9.7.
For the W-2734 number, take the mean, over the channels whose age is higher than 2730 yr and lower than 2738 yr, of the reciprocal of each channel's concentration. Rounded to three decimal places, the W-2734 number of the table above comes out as 0.092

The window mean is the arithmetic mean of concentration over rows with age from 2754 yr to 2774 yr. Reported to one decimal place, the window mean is 10.0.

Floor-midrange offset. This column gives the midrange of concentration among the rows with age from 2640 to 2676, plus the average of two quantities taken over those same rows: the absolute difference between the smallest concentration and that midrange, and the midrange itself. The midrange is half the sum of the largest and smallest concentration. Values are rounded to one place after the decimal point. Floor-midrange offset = 14.4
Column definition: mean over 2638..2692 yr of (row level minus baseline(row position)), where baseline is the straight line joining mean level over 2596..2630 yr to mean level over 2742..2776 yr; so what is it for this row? -0.10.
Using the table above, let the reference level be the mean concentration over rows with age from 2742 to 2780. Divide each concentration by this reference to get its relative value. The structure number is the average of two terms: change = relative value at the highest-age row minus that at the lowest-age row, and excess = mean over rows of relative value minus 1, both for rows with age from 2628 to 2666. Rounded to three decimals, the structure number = -0.031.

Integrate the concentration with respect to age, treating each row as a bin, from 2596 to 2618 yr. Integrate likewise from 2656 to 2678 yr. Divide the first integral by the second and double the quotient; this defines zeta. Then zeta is 2.0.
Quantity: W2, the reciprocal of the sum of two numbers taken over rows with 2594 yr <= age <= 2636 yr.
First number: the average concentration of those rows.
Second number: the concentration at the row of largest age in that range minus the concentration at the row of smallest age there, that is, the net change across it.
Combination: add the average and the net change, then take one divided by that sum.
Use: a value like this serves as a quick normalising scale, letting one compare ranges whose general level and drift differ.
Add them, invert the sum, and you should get 0.107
